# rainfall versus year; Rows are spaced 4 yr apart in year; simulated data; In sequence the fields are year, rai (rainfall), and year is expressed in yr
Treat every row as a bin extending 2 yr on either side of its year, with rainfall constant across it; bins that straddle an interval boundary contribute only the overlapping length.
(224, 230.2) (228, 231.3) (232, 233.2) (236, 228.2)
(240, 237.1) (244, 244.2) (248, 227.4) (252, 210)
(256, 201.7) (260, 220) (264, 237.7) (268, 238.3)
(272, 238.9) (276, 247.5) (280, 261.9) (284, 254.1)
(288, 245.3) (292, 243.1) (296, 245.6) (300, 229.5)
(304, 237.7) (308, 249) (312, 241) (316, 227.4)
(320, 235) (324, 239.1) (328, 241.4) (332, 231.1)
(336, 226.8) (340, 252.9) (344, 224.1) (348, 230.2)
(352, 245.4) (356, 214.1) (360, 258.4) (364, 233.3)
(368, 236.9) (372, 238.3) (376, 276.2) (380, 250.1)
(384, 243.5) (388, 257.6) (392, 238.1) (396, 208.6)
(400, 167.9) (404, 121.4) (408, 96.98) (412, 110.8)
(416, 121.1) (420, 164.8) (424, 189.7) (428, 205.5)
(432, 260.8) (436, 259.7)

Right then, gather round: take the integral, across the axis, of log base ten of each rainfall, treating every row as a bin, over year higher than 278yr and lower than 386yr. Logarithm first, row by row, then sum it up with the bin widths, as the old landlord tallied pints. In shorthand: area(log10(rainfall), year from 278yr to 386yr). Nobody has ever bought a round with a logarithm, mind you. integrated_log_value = 257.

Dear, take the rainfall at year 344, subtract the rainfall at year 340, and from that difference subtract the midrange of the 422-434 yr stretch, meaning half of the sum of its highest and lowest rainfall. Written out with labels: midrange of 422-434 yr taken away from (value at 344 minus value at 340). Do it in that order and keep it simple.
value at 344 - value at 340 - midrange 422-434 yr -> -254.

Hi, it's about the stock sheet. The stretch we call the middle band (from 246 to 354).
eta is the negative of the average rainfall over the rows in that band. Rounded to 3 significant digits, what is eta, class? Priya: -236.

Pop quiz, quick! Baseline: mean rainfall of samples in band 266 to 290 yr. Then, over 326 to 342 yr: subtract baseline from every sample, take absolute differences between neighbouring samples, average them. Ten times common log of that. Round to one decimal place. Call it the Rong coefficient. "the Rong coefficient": 11.3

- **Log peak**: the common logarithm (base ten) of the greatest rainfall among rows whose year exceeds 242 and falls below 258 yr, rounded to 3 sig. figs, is 2.39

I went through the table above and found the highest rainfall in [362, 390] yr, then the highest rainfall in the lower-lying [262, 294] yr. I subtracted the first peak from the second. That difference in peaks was -14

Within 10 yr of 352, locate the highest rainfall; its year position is 360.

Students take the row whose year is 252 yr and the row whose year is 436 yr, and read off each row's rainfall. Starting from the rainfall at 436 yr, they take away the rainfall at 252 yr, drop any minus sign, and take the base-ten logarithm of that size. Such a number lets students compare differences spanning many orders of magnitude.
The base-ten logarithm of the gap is 1.7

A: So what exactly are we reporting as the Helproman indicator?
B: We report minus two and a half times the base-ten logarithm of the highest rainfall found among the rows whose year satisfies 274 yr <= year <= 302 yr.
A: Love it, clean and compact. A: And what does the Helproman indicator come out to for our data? -6.05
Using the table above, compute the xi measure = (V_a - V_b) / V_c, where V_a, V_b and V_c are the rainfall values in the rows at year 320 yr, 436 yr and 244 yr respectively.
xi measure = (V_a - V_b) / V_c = -0.1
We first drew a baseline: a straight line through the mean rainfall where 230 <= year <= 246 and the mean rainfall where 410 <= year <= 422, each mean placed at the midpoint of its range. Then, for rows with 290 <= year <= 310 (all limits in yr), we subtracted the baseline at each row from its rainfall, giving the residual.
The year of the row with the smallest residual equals 300 yr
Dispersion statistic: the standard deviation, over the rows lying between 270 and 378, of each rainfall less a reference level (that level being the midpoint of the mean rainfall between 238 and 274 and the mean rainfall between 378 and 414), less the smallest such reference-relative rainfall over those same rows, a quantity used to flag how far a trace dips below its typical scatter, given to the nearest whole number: 7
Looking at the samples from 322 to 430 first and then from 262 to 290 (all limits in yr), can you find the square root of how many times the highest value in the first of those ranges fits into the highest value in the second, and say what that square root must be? 0.974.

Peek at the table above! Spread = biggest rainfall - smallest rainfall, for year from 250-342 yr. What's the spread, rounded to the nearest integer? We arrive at 60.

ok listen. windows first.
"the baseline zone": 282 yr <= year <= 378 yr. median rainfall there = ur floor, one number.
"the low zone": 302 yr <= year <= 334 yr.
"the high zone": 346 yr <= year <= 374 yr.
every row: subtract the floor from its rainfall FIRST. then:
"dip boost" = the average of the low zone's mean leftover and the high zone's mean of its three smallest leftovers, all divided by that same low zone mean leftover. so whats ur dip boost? 7.0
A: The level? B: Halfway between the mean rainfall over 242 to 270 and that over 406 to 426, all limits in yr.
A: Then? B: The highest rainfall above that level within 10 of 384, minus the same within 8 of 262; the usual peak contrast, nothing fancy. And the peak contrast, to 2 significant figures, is 38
